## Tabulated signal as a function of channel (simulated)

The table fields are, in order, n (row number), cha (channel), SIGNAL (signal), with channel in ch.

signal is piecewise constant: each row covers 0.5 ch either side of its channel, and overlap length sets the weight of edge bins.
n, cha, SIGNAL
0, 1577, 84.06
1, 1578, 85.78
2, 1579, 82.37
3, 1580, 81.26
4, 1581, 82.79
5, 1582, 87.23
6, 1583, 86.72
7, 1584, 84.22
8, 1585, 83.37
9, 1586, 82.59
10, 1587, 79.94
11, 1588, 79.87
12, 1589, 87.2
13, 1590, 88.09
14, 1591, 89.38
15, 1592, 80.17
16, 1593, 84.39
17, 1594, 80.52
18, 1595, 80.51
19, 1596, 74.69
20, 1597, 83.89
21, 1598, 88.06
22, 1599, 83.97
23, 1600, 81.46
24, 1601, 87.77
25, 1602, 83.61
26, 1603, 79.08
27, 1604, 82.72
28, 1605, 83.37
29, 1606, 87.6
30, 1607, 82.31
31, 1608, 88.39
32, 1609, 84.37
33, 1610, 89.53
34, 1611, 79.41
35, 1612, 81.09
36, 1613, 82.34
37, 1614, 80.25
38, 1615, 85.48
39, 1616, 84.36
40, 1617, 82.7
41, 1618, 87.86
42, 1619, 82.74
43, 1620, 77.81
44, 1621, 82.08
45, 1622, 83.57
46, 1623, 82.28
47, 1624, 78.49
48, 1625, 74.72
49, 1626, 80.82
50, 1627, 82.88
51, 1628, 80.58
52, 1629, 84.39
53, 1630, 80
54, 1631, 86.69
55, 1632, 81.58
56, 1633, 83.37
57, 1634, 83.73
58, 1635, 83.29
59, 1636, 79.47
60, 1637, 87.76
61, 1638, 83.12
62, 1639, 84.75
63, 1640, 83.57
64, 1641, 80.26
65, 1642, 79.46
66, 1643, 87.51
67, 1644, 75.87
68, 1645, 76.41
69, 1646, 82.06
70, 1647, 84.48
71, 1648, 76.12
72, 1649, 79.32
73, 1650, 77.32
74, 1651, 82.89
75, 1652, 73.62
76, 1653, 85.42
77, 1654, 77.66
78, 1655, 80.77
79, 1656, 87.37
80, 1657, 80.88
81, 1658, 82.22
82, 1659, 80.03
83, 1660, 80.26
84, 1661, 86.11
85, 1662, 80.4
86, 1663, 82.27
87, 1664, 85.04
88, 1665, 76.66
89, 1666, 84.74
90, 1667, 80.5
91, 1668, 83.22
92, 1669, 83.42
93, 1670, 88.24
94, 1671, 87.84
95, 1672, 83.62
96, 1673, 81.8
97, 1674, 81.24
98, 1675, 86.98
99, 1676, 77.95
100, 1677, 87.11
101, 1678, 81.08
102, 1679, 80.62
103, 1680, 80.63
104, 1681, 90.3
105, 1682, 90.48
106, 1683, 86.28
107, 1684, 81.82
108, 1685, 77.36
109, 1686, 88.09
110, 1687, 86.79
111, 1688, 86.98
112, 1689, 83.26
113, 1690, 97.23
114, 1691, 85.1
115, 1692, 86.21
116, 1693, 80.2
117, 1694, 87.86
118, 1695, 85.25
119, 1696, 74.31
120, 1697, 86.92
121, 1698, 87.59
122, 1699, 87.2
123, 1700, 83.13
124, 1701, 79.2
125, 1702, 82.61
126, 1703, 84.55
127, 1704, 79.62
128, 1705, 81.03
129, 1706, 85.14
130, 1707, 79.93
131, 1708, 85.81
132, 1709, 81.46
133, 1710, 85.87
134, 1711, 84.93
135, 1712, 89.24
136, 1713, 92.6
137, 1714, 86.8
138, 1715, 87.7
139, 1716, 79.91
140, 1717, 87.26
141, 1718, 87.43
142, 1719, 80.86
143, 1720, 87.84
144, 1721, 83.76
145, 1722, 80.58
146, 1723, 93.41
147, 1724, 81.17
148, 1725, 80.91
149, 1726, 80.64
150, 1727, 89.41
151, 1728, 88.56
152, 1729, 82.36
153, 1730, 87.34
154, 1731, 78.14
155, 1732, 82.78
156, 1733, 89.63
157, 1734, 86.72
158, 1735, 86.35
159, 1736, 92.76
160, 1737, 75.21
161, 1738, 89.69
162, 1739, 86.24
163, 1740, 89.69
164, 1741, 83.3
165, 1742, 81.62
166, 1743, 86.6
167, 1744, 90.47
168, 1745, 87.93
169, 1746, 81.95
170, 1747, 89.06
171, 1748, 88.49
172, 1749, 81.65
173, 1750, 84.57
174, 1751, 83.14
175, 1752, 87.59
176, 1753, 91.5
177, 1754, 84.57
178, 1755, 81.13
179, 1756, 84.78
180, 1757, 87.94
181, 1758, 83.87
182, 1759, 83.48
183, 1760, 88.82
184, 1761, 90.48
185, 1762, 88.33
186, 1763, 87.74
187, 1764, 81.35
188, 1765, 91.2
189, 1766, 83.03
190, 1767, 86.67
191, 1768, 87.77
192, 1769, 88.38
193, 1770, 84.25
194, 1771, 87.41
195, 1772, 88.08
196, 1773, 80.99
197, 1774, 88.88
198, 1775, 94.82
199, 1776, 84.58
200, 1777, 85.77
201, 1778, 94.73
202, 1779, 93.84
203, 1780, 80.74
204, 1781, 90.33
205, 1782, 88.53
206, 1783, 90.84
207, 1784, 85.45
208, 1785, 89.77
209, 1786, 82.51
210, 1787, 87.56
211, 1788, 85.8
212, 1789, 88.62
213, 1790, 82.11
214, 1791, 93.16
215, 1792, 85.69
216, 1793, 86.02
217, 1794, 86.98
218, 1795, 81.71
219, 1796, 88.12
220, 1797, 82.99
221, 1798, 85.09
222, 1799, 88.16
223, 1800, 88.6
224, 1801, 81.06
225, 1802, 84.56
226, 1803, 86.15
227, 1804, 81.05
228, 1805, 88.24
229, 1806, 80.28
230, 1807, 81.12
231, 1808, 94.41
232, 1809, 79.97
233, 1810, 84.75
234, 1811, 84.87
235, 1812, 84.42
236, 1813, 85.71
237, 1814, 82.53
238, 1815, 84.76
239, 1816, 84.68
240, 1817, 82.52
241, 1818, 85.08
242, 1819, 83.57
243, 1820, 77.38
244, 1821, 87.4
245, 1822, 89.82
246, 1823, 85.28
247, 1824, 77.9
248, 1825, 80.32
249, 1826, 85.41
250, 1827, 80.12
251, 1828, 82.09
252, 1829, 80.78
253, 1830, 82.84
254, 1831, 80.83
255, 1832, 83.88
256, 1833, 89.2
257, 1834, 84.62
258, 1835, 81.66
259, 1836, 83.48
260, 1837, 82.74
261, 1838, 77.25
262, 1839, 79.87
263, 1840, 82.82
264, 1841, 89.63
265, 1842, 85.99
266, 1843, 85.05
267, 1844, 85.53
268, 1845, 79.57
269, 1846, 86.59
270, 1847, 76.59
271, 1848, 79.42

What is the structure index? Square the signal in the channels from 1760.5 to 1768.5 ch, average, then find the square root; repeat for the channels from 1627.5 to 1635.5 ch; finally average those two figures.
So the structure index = 85.1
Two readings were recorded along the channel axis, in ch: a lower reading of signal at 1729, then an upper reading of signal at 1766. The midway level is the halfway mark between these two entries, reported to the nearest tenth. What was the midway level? 82.7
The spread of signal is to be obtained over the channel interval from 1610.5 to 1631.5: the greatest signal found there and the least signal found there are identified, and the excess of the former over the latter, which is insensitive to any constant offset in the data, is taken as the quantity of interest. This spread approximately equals 13.1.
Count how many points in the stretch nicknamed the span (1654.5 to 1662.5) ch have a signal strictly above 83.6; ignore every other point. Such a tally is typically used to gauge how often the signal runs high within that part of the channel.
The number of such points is 2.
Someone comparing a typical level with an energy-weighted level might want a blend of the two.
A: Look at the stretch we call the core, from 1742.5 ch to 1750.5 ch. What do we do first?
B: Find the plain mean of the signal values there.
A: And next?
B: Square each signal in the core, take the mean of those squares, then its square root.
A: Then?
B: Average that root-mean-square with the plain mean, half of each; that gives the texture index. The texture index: 86.4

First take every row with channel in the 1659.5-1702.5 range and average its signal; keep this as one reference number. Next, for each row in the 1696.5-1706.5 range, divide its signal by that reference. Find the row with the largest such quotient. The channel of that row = 1698 ch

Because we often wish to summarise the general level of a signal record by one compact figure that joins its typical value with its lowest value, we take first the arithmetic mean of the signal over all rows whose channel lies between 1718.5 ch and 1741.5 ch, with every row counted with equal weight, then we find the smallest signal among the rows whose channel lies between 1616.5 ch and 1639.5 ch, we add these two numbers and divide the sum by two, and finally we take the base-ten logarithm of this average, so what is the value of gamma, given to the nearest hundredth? 1.90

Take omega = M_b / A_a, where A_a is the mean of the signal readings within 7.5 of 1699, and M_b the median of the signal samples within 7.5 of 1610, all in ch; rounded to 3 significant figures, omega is 0.992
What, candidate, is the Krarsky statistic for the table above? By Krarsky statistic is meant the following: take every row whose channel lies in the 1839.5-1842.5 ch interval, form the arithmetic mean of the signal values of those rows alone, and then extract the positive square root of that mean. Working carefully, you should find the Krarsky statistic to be 9.28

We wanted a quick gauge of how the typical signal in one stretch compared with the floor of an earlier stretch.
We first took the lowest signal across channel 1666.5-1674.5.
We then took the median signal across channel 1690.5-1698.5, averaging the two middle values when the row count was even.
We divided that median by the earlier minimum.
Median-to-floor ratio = 1.06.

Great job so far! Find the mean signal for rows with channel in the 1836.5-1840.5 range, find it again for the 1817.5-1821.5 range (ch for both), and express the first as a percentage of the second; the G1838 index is 97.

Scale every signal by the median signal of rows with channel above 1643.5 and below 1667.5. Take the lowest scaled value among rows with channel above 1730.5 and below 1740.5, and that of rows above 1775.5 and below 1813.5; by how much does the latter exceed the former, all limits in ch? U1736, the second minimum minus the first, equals 0.06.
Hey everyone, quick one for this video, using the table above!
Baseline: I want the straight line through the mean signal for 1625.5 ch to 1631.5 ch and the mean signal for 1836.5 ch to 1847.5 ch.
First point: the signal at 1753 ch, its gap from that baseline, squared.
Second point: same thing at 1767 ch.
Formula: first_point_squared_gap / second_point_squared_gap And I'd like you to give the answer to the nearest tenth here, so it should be 5.0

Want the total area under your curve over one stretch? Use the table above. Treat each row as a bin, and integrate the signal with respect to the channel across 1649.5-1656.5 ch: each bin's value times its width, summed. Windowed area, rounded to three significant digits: 565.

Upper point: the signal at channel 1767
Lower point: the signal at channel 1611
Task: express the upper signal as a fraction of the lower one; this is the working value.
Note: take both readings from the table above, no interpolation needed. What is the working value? 1.09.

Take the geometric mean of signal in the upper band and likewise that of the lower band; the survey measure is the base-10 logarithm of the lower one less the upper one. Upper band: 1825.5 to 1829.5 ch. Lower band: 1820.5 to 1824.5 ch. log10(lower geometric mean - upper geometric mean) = 0.46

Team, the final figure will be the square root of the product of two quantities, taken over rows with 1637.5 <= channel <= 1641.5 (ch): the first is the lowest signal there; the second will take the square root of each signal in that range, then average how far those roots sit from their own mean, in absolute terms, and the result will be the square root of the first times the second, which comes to 2.4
